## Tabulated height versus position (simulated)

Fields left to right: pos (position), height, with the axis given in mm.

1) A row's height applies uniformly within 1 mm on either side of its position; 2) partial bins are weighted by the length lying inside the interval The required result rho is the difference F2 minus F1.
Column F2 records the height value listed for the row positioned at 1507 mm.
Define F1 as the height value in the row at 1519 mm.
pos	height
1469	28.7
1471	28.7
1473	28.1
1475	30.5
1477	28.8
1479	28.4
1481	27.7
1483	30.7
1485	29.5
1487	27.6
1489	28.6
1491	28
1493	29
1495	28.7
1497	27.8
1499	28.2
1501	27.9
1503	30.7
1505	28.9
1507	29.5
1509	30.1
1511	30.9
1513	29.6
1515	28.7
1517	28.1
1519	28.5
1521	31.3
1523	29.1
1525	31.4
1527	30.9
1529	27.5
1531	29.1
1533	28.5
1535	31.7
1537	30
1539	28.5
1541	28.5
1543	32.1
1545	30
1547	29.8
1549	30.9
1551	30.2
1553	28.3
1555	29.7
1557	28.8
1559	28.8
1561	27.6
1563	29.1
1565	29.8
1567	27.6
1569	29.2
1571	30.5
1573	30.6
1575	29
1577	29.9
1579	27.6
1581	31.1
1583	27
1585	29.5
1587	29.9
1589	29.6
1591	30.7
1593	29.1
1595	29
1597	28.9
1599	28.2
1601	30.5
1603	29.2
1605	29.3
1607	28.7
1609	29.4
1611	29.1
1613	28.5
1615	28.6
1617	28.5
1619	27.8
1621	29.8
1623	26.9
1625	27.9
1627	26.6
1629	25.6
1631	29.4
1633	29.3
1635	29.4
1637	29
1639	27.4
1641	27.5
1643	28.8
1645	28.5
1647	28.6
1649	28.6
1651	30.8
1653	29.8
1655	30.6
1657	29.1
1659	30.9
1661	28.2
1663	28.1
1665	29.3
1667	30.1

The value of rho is 1.0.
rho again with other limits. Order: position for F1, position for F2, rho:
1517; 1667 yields 2.0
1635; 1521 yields 1.9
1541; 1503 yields 2.2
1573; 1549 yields 0.3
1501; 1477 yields 0.9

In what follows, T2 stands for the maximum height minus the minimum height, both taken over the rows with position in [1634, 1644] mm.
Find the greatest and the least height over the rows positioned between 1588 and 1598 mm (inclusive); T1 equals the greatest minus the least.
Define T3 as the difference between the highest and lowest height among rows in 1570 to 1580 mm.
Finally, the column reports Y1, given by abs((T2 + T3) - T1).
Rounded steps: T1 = 1.8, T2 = 2.0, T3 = 3.0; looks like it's 3.2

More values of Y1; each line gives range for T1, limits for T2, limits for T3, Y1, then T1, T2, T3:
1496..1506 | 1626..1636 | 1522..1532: 4.8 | 2.9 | 3.8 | 3.9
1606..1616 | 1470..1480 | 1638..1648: 2.9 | 0.9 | 2.4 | 1.4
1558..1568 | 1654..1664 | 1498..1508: 3.4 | 2.2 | 2.8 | 2.8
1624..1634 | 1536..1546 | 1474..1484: 2.8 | 3.8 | 3.6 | 3.0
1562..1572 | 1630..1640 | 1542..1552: 1.4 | 2.9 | 2.0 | 2.3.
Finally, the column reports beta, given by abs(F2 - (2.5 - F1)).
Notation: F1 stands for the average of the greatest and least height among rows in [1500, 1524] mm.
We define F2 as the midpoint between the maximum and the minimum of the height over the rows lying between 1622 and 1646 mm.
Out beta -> 54.6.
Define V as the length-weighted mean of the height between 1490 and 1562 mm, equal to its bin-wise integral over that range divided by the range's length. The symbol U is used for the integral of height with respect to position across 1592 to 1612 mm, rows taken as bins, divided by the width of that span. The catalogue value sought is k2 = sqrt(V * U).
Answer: 29.3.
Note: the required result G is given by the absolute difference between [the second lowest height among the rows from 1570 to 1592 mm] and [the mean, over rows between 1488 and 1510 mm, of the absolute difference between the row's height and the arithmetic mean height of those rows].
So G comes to 26.9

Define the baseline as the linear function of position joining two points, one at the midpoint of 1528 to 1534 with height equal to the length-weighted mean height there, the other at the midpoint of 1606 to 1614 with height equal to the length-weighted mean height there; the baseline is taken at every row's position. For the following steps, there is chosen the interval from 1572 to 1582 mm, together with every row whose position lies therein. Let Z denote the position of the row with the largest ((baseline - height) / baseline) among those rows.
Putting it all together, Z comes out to 1579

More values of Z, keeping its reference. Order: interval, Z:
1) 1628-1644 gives 1629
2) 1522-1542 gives 1529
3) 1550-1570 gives 1567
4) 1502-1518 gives 1517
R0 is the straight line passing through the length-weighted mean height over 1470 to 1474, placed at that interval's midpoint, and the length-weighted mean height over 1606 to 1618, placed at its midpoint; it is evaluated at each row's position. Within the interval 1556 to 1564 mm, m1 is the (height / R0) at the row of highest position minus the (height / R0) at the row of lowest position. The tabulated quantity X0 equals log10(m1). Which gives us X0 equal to -2.0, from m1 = 0.010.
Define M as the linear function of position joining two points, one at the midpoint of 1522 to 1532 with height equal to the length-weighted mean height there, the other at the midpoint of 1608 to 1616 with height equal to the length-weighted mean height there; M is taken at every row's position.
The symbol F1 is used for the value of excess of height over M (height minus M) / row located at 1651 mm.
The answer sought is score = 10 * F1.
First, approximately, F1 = 2.2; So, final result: 22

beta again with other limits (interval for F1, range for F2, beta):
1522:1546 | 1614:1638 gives 55.0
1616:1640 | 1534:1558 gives 55.4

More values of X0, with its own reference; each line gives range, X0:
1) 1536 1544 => -1.1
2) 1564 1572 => -1.6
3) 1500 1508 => -1.3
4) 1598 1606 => -1.4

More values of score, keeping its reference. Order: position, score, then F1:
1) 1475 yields 5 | 0.5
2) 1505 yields -9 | -0.9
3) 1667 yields 17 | 1.7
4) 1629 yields -32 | -3.2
